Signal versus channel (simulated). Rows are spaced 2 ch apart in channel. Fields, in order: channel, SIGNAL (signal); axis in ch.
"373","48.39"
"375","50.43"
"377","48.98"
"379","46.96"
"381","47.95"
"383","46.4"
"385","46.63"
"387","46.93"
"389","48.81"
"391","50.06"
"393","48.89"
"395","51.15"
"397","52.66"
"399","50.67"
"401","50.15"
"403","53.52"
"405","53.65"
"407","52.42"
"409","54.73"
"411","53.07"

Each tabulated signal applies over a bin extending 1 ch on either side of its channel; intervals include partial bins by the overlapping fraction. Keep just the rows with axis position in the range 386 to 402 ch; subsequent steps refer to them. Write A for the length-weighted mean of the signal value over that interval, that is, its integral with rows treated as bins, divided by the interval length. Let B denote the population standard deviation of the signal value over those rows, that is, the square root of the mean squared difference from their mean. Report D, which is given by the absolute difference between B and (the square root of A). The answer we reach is 5.45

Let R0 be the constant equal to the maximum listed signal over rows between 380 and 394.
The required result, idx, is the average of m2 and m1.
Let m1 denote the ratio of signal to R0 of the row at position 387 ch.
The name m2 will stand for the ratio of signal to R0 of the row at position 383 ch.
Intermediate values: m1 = 0.94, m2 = 0.93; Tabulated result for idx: 0.93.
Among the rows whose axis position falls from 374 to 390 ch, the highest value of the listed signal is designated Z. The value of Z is 50.43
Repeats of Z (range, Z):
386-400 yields 52.66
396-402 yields 52.66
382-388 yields 46.93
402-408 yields 53.65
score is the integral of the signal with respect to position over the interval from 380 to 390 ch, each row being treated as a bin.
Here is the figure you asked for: 473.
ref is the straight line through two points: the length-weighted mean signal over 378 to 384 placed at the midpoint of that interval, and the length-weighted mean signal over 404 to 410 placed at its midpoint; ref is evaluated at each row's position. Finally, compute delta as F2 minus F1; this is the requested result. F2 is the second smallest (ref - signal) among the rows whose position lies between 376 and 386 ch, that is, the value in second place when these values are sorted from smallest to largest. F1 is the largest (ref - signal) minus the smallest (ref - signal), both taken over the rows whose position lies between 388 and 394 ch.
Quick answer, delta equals -2.5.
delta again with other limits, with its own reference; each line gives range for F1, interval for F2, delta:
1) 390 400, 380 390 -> -2.5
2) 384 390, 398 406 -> -1.9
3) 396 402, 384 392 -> -3.2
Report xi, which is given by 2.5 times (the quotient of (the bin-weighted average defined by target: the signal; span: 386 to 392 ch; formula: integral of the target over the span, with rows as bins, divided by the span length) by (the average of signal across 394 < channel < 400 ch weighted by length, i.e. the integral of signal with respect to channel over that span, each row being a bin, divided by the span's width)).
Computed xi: 2.36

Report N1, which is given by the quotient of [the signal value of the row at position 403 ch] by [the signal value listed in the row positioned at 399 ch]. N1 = 1.056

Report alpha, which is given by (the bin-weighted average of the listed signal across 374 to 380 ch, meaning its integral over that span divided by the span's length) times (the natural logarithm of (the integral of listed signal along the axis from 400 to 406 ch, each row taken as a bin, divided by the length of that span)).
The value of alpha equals 193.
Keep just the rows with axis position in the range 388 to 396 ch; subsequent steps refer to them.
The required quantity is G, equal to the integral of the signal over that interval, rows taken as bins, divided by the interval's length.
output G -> 50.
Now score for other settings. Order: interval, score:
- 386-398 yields 597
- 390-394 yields 198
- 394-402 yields 409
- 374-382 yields 389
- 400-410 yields 529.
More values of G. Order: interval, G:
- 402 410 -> 54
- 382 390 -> 47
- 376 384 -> 48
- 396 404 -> 52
